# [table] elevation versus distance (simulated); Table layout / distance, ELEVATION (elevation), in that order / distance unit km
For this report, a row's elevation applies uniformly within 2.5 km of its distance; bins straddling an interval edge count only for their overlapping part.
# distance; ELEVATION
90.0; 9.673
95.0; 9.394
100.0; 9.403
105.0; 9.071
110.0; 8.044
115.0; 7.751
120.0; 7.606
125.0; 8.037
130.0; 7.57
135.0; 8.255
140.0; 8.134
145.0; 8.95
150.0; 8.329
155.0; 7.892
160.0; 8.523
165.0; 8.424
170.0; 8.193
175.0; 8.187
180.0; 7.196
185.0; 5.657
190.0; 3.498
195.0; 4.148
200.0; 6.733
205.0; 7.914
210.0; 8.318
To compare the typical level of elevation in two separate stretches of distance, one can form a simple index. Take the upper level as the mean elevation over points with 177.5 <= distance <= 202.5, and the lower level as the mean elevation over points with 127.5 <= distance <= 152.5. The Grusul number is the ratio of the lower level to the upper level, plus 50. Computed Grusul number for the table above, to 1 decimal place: 51.5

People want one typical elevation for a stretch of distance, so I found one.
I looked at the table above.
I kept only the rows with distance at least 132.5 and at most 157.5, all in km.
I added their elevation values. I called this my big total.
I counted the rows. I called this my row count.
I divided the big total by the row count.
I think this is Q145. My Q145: 8.31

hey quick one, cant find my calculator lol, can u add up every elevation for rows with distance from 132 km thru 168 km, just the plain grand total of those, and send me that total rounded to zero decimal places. 59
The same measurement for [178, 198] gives 20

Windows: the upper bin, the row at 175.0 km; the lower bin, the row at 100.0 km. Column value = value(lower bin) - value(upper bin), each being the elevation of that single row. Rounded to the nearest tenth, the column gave 1.2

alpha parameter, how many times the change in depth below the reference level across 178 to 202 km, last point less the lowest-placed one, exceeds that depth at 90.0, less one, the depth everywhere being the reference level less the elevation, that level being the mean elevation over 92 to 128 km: -1.4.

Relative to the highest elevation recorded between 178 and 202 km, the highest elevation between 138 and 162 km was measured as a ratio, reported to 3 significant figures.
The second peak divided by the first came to 1.24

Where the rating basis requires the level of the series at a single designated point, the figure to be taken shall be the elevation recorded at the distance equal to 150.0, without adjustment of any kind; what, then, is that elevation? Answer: 8.329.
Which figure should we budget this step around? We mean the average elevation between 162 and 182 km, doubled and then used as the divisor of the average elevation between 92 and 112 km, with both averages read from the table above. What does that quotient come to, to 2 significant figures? 0.56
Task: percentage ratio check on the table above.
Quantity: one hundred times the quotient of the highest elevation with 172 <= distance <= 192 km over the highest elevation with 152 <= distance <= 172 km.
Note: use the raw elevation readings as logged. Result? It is 96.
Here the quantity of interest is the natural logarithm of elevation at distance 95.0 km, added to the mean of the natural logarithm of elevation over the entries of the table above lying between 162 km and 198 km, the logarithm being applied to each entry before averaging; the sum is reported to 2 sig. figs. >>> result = 4.1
